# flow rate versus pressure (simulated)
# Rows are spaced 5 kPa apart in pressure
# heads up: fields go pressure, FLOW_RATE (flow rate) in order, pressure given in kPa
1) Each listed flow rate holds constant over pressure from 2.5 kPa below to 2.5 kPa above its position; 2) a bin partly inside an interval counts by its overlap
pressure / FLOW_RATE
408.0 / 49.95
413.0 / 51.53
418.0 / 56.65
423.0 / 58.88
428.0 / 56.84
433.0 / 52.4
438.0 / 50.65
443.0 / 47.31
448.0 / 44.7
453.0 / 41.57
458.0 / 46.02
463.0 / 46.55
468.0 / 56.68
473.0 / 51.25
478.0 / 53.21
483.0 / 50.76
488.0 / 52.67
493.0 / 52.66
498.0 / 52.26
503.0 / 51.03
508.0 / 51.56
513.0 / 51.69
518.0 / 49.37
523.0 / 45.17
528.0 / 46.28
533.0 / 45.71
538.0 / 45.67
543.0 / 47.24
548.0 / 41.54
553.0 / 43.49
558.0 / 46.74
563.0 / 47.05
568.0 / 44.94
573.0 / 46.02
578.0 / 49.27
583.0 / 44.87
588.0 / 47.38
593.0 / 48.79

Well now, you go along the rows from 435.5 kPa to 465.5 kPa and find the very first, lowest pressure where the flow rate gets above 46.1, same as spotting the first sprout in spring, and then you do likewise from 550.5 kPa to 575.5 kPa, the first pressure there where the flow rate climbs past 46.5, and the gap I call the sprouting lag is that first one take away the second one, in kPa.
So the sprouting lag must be -120 kPa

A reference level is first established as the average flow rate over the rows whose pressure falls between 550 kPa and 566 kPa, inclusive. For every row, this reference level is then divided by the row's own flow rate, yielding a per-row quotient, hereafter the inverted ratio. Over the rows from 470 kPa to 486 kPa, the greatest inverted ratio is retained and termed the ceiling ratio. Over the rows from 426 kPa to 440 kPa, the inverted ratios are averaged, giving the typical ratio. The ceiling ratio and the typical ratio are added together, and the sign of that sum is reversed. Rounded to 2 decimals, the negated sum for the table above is -1.76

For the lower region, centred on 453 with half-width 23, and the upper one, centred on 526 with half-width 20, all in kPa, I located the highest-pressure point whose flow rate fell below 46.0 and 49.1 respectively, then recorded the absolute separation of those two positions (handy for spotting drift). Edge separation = 90 kPa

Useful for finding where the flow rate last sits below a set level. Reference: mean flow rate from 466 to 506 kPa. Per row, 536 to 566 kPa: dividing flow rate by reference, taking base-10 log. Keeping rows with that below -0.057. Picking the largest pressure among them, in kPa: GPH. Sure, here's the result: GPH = 553.0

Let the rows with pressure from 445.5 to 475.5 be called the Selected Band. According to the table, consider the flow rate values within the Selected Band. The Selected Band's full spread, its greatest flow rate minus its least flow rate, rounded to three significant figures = 15.1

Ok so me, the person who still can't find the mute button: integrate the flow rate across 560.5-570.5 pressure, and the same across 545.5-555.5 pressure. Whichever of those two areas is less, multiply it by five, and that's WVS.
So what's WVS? 2126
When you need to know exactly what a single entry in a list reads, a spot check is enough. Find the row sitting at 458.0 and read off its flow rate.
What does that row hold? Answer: 46.02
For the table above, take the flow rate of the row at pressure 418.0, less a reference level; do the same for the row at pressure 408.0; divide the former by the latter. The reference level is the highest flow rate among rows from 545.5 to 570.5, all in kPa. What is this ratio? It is 3.3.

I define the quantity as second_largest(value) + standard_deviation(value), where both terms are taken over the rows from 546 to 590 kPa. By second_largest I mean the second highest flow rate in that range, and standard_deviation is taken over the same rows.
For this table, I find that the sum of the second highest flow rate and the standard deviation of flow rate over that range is 50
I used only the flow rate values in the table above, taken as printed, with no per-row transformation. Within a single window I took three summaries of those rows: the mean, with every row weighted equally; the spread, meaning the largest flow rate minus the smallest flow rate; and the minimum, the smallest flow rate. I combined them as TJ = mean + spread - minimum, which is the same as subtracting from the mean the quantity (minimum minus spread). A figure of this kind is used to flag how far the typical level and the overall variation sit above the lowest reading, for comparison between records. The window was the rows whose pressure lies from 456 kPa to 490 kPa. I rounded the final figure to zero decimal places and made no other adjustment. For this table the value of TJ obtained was 16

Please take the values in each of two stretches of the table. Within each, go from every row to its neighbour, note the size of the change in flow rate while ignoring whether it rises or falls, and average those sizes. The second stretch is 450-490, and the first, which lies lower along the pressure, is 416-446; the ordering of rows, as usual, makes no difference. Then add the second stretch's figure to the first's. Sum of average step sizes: 6.6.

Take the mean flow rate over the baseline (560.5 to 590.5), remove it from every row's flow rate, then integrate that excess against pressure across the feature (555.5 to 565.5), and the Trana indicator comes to 3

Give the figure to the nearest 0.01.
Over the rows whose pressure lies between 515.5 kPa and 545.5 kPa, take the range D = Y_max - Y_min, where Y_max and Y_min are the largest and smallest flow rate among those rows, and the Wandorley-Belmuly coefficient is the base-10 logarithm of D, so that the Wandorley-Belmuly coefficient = 0.62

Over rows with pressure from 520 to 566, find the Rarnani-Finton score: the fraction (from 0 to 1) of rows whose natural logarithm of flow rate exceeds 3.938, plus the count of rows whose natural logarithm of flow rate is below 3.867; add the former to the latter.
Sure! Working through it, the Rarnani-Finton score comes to 9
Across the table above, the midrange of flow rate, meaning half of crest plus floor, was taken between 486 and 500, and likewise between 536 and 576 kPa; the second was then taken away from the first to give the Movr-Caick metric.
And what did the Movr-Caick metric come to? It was 8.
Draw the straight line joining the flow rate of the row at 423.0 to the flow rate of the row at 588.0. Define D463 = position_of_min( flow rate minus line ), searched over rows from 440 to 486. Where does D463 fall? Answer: 453.0 kPa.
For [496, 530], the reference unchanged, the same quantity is 523.0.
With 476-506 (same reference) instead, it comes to 483.0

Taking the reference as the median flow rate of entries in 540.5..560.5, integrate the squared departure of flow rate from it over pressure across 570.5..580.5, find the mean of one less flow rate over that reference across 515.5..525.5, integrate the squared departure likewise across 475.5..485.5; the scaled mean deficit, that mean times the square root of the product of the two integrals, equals -10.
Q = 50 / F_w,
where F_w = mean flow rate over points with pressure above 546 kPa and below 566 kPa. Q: 1.12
